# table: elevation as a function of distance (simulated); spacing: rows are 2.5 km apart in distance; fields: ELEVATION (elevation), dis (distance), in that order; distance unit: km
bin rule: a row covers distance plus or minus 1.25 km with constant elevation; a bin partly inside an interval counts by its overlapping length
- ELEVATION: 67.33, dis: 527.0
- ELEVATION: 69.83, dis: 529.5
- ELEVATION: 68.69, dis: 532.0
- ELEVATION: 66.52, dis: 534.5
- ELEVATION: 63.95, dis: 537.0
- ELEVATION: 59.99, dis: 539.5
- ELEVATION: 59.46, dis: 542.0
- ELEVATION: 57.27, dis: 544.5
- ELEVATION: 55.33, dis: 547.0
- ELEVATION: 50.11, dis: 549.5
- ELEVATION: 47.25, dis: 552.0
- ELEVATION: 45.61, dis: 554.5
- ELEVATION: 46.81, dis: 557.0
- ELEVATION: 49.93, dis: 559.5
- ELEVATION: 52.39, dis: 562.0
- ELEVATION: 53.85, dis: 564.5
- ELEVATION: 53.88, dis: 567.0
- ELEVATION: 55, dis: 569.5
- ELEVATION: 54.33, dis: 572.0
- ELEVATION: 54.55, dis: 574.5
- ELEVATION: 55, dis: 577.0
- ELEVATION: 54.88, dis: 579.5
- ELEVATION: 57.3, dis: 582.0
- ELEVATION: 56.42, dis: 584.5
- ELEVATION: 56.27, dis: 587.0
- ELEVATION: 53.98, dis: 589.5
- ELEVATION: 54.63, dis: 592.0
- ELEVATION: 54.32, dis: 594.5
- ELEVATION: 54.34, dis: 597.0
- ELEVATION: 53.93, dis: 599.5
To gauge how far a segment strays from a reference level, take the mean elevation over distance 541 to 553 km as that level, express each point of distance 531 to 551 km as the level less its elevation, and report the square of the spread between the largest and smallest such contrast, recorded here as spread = 345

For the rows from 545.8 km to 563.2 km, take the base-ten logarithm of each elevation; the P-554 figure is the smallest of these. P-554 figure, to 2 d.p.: 1.66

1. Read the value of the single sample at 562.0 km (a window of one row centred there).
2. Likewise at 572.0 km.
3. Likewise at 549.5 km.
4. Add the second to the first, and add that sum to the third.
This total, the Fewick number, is 157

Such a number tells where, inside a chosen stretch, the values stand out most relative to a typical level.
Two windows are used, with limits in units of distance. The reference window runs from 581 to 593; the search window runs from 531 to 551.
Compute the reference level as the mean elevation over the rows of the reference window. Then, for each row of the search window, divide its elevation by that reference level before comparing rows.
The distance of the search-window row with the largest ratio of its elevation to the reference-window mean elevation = 532.0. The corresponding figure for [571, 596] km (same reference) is 582.0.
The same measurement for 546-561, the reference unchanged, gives 547.0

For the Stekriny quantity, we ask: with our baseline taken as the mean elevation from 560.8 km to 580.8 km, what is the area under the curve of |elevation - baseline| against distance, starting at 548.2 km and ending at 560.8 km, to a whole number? 79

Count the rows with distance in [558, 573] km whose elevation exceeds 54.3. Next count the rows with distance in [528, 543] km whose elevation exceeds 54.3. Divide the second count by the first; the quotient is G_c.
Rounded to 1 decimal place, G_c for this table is 3.0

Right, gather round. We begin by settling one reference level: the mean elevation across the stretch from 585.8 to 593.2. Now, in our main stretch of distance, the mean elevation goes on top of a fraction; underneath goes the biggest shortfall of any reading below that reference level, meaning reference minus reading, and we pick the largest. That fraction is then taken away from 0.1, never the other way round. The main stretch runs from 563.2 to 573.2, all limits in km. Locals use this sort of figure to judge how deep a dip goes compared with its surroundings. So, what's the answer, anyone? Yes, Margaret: -49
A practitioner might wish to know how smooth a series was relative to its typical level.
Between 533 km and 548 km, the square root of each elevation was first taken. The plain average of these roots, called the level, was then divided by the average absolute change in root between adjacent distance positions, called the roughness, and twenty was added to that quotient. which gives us 74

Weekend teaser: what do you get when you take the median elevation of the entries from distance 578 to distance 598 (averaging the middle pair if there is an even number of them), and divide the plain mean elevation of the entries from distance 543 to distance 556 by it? 0.93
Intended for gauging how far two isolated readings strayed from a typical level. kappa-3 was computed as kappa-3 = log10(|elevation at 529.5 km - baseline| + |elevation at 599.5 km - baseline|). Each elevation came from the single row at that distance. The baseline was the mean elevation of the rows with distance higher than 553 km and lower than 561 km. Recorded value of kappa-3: 1.46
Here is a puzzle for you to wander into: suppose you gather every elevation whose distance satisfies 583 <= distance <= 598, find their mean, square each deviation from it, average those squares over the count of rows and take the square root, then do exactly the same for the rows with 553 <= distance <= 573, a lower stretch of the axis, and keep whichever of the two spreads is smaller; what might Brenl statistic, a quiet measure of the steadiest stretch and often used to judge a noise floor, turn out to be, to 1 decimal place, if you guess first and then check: 1.0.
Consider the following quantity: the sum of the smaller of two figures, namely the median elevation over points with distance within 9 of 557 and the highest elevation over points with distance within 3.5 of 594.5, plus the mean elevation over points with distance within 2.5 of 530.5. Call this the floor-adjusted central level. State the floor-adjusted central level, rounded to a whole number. 119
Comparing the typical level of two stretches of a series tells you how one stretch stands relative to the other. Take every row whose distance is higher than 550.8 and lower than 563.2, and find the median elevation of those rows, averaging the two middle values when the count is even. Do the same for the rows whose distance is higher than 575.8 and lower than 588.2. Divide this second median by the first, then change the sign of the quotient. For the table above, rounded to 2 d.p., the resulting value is -1.19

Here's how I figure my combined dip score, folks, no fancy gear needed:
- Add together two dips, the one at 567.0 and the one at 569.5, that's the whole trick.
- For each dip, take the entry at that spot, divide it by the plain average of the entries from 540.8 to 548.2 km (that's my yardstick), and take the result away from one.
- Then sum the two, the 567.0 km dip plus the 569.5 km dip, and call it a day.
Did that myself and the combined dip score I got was 0.1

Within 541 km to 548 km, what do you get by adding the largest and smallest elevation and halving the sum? 57.4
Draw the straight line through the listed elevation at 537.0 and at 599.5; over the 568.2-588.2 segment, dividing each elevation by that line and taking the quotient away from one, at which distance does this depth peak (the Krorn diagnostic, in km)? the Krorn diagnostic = 572.0 km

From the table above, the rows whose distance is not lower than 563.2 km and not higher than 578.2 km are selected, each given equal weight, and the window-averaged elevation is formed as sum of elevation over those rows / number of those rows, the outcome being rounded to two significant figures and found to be 54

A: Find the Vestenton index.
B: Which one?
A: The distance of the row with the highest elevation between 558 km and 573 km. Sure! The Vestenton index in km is 569.5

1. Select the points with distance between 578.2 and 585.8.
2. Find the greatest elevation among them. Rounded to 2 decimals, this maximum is 57.30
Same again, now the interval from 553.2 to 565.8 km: 53.85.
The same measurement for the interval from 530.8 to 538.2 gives 68.69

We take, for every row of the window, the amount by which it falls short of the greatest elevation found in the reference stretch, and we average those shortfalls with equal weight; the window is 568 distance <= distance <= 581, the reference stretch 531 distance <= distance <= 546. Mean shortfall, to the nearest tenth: 13.9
